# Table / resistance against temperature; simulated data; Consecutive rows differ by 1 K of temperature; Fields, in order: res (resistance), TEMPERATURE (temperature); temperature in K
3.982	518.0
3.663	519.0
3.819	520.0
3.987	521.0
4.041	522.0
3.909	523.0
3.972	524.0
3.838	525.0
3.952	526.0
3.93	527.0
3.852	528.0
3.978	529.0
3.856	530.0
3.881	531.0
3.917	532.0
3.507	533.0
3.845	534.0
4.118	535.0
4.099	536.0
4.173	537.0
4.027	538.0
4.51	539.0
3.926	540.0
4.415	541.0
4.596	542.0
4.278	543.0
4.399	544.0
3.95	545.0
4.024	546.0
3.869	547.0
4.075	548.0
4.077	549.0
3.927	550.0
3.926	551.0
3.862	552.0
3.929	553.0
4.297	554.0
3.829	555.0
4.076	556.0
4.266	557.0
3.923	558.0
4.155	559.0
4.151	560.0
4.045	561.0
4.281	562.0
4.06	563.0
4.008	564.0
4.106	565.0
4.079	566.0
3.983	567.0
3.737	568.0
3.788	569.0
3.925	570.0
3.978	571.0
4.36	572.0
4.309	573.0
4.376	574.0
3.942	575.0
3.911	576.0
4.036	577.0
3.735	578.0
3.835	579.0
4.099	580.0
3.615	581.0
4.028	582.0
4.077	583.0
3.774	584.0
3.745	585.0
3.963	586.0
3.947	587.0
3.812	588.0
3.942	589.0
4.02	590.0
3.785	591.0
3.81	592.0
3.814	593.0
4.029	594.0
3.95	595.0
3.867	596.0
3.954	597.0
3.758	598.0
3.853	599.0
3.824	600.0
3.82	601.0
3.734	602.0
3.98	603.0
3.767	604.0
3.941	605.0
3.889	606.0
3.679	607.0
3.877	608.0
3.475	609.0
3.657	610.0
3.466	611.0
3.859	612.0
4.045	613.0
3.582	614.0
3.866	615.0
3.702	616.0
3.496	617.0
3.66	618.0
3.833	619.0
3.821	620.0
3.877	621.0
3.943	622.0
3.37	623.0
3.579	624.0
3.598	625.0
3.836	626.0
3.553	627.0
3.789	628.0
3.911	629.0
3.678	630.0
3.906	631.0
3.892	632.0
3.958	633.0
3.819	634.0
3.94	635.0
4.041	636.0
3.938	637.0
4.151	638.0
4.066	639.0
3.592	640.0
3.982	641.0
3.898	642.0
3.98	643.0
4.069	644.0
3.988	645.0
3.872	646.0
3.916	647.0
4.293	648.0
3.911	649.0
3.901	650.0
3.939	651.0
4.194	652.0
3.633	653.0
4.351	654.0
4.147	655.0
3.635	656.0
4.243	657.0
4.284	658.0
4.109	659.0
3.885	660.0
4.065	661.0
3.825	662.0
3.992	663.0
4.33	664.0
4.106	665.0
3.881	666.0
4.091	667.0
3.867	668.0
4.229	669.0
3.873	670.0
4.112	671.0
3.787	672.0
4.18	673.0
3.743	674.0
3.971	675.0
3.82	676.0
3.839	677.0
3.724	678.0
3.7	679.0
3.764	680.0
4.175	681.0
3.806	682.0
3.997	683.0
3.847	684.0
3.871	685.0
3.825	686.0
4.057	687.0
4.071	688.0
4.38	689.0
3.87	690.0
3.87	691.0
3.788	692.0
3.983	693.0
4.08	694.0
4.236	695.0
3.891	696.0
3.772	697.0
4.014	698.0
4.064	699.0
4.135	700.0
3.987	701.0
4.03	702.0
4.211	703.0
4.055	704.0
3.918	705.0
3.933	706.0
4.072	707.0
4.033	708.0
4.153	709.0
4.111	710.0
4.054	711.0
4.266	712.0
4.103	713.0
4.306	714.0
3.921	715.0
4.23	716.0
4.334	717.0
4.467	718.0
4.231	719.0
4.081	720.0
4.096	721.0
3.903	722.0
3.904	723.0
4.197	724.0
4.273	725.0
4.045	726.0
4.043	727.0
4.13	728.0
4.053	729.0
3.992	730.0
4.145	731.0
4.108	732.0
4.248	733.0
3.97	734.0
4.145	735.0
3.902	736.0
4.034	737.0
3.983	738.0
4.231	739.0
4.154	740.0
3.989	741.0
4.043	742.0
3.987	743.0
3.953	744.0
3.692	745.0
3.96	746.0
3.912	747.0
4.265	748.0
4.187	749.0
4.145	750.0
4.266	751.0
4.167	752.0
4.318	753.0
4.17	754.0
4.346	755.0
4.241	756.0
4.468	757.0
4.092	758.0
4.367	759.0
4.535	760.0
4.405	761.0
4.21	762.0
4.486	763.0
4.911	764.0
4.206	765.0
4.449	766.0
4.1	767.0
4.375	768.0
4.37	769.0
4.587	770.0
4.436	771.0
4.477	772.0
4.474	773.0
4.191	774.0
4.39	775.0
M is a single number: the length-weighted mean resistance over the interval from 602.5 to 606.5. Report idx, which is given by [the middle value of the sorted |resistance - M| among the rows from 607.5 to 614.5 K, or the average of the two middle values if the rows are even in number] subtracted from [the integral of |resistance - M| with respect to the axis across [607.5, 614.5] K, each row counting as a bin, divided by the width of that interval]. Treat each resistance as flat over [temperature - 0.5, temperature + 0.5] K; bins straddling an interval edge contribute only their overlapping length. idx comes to -0.009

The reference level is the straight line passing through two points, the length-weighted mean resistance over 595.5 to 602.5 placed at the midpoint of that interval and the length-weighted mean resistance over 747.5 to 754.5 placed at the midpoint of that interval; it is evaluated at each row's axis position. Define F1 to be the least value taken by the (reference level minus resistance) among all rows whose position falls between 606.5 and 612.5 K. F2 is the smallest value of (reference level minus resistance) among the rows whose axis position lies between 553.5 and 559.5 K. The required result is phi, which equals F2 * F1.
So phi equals 0.014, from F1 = -0.02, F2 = -0.582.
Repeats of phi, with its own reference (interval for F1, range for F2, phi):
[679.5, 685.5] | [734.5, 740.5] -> 0.006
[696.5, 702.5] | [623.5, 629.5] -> 0.000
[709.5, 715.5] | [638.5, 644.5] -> 0.025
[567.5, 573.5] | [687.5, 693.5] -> 0.192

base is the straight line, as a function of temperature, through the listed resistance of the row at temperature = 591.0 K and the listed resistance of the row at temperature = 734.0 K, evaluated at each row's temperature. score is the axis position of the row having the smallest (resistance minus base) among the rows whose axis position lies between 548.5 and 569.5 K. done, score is 568.0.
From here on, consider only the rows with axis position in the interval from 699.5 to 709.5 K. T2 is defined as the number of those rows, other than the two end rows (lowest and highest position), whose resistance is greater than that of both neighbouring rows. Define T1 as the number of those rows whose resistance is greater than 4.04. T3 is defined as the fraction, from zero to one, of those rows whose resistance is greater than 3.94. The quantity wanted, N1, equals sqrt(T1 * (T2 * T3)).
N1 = 2.8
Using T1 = 5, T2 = 2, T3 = 0.80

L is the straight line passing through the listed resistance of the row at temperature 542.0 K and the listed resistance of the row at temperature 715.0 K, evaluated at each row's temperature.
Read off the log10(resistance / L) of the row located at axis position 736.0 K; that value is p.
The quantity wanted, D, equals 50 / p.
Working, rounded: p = 0.007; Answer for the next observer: 7080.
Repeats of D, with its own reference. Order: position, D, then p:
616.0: -760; -0.066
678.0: -1313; -0.038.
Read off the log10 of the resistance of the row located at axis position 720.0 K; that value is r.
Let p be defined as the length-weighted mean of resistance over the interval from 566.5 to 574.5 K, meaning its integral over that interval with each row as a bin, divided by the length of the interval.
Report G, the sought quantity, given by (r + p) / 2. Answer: 2.33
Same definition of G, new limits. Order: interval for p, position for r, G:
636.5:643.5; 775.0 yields 2.29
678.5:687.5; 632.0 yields 2.24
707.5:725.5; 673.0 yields 2.38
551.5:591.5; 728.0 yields 2.31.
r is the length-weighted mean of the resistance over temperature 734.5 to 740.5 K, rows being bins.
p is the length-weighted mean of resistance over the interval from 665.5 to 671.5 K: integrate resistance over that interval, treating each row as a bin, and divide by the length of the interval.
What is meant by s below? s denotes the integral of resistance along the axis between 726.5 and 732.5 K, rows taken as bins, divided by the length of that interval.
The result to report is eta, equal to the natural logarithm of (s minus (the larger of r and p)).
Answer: -5.6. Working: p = 4.01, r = 4.07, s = 4.08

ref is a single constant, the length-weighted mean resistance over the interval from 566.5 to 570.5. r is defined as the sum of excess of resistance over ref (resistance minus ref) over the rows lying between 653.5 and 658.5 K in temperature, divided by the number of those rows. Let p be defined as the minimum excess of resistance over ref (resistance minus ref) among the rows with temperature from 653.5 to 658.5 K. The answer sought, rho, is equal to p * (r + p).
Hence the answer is -0.011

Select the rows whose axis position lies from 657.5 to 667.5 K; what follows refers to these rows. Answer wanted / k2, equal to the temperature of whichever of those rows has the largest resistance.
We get 664.0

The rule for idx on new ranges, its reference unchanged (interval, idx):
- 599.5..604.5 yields 0.018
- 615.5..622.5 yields 0.073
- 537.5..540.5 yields 0.127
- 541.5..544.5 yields 0.025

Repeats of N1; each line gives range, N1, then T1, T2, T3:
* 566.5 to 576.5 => 1.9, 3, 2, 0.60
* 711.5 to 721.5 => 4.0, 9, 2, 0.90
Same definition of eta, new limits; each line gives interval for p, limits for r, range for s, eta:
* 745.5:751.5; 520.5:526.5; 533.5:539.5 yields -5.1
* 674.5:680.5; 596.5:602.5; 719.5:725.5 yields -1.4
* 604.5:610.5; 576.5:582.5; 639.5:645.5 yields -3.6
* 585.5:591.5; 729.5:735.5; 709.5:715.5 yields -3.7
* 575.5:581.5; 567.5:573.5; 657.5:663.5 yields -4.6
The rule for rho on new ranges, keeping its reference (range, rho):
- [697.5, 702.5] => 0.041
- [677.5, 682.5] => 0.029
